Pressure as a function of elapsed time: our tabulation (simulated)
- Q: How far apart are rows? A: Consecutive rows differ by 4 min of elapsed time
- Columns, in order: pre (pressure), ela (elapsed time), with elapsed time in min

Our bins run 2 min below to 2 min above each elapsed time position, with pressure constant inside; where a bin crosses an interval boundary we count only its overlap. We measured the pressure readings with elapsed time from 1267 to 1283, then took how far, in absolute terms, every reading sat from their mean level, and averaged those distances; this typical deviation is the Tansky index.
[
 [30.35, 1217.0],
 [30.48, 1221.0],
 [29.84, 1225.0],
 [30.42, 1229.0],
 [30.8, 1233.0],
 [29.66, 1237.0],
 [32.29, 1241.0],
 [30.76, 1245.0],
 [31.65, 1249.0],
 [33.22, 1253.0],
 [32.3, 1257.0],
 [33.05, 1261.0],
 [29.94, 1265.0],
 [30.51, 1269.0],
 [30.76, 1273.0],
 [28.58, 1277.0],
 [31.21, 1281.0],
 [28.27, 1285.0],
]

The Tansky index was 0.84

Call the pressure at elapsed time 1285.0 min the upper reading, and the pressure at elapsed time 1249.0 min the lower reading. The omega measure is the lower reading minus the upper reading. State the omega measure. 3.4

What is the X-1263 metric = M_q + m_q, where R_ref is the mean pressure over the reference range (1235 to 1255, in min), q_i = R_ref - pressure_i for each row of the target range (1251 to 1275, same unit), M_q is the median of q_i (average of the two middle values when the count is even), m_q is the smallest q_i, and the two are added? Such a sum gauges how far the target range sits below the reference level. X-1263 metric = -1.7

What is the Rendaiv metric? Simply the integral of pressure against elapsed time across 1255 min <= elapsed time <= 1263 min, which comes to 261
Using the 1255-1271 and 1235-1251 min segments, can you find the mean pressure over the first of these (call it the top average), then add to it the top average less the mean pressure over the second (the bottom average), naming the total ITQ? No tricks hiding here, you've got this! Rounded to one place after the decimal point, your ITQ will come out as 31.8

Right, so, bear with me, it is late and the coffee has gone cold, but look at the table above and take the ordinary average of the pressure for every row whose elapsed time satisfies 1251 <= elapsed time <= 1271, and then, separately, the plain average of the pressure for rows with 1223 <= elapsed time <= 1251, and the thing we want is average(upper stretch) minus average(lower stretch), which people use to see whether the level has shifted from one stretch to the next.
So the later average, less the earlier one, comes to 1.0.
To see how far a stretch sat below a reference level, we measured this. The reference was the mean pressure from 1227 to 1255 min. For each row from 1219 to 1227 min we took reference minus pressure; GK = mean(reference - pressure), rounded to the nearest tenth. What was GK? 1.1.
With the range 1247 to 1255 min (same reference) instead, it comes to -1.2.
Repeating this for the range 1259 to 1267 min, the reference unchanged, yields -0.2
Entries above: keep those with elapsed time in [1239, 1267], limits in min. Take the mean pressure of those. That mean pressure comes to 31.9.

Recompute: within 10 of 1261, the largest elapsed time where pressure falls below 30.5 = 1265.0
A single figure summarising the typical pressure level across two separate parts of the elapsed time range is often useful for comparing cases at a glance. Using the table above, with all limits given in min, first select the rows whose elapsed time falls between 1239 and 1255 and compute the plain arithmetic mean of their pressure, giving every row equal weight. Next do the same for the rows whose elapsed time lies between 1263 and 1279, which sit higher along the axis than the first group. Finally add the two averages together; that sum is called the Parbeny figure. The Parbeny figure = 61.9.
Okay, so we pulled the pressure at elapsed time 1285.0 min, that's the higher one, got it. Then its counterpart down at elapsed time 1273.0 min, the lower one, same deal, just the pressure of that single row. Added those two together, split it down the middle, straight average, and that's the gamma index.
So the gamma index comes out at 29.5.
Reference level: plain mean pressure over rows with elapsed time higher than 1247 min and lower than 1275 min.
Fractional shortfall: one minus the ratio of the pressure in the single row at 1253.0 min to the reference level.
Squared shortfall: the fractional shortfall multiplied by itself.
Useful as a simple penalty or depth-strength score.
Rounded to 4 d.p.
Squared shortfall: 0.0025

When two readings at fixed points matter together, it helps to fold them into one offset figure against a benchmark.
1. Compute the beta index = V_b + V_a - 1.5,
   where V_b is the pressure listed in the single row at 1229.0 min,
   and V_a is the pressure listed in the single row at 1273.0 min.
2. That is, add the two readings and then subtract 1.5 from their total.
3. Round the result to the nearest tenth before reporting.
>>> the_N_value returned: 59.7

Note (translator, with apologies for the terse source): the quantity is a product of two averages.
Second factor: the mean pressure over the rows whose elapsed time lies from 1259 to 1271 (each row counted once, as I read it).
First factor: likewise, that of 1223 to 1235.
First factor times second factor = 946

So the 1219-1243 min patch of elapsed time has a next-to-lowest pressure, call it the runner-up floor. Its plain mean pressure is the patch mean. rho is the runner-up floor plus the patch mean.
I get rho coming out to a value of 60.4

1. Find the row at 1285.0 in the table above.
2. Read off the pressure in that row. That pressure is 28.27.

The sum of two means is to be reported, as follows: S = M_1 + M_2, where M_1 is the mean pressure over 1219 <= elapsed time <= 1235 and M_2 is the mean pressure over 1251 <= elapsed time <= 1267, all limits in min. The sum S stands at 62.5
